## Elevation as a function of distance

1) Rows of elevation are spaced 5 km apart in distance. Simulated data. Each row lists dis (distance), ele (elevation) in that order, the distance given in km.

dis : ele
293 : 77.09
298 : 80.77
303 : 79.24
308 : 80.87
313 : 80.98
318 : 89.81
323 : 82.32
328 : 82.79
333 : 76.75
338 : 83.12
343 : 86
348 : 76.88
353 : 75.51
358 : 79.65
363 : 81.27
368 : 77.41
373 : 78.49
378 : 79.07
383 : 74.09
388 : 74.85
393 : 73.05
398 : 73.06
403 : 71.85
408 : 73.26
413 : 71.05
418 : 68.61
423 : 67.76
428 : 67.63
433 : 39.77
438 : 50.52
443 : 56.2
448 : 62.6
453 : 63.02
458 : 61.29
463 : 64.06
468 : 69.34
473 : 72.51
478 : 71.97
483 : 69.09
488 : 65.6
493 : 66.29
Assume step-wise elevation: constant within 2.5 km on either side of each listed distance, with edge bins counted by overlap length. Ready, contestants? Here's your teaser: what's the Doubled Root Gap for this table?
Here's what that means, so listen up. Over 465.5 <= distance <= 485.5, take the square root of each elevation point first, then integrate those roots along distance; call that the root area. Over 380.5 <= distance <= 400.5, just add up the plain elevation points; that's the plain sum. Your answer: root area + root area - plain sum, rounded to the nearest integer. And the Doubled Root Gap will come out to 41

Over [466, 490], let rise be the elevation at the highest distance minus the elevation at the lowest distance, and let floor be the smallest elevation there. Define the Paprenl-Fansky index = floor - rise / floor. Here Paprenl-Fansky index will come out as 66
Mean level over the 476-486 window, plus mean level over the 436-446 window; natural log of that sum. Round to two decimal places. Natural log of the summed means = 4.82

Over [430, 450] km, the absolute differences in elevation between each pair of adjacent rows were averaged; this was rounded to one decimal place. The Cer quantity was 7.6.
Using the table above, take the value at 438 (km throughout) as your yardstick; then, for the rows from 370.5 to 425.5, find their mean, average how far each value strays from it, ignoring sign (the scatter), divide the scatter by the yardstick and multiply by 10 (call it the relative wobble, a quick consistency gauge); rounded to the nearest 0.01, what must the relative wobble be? 0.50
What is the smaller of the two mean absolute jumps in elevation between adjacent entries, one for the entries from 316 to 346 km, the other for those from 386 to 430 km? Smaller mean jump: 1.3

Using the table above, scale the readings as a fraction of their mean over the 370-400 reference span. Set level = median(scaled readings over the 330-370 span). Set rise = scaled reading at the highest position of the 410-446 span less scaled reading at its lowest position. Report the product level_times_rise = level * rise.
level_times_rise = -0.20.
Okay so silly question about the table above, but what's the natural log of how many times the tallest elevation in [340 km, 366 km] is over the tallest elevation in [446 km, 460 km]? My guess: 0.31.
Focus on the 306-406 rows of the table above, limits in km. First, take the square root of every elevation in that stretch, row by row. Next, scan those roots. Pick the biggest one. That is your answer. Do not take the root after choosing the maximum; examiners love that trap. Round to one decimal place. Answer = 9.5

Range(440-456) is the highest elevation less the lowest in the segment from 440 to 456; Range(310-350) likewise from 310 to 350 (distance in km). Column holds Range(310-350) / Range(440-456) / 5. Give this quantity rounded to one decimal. 0.4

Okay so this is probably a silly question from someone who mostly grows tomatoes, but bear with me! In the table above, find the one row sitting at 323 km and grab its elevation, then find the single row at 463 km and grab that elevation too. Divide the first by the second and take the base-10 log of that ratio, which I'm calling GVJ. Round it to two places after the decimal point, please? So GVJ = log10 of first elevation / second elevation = 0.11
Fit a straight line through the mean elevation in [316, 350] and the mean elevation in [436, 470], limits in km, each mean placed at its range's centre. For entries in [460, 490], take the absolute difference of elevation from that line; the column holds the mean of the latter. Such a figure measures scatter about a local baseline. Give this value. 12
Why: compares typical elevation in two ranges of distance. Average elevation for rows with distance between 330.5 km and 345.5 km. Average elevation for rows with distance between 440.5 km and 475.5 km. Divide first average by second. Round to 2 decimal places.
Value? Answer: 1.28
